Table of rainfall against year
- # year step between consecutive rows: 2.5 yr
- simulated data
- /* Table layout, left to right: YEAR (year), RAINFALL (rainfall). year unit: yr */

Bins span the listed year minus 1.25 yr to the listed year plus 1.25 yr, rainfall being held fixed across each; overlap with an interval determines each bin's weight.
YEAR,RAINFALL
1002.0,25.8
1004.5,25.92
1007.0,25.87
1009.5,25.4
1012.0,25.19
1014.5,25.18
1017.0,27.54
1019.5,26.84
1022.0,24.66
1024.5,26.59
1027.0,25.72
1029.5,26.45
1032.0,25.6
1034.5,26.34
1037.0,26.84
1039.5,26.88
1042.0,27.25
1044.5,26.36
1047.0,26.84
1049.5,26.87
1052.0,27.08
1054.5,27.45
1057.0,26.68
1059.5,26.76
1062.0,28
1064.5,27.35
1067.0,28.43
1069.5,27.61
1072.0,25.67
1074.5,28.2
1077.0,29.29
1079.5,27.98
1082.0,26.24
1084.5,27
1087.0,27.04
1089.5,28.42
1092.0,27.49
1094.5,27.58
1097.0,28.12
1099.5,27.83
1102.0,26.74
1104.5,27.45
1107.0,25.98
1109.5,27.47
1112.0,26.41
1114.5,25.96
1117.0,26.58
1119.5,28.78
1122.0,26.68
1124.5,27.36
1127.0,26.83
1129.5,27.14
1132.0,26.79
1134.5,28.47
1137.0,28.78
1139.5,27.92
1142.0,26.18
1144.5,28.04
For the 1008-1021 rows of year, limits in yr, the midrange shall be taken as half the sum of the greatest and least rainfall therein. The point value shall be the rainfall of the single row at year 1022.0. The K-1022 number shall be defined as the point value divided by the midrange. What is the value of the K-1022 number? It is 0.94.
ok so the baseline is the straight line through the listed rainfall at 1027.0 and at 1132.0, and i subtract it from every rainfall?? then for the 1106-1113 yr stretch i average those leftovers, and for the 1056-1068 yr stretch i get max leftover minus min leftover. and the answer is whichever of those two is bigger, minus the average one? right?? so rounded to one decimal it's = 1.6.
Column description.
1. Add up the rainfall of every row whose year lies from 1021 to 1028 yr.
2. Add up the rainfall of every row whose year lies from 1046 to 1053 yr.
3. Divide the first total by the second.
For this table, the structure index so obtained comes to 0.95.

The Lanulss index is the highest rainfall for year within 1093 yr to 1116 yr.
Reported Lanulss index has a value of 28.12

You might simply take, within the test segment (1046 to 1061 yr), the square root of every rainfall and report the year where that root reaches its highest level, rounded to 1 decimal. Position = 1054.5 yr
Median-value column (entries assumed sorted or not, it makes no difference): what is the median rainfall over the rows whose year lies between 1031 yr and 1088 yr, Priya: 27.0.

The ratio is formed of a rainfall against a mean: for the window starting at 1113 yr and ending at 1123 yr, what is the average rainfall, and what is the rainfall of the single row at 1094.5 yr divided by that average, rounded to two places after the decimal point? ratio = 1.02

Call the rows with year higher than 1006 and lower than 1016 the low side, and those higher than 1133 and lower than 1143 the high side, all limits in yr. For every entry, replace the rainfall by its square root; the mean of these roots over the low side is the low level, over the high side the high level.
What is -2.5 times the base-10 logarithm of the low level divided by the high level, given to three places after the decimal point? 0.049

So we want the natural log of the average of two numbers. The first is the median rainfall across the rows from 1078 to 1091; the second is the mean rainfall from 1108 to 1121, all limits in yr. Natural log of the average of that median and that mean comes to 3.30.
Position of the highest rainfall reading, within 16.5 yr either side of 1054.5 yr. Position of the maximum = 1067.0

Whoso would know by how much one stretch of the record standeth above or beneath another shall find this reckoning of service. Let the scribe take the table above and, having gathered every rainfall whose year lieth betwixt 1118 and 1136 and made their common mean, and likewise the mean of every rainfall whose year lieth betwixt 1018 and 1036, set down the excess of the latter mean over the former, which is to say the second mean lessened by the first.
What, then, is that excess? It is -1.4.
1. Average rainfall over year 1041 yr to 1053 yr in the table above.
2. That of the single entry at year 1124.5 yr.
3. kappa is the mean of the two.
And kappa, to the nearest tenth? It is 27.1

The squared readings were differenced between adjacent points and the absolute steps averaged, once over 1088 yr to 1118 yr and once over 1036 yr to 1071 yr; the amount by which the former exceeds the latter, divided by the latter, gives 0.5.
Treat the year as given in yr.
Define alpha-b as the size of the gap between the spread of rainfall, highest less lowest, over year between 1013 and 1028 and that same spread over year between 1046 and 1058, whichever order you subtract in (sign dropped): 2.1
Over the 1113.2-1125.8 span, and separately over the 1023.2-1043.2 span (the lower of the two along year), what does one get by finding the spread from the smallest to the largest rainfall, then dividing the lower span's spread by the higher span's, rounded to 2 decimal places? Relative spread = 0.59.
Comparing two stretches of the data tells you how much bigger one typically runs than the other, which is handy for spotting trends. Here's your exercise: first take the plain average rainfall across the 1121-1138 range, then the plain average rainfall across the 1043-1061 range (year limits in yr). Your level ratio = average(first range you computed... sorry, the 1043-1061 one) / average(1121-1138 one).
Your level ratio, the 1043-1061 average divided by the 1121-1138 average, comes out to 0.98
